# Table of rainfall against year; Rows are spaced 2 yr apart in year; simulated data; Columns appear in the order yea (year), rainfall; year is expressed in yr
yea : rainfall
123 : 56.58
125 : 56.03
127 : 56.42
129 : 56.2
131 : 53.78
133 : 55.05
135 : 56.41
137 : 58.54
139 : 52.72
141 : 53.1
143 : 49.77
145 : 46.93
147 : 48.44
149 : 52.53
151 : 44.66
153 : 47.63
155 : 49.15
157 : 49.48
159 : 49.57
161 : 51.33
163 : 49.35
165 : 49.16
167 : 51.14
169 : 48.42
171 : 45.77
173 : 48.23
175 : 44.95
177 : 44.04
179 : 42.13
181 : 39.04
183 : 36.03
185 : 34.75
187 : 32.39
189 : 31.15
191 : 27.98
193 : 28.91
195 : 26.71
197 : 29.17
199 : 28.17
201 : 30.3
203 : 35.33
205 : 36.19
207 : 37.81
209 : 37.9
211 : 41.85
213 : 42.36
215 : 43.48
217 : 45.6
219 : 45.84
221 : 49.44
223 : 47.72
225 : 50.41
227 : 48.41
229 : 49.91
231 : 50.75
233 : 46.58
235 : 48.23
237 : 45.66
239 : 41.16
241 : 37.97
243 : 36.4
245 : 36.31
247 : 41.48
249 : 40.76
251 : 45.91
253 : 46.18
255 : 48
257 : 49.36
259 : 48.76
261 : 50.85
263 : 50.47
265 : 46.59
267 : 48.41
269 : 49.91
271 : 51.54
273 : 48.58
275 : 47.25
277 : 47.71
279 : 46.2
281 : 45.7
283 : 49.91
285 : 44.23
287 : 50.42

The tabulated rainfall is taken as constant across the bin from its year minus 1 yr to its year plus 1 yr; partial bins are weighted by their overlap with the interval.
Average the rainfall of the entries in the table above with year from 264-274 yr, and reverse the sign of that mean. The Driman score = -49.0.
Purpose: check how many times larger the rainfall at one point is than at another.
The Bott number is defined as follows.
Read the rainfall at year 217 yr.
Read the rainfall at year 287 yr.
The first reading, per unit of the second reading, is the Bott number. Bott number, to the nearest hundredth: 0.90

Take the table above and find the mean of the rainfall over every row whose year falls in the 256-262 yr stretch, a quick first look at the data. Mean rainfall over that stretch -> 49.7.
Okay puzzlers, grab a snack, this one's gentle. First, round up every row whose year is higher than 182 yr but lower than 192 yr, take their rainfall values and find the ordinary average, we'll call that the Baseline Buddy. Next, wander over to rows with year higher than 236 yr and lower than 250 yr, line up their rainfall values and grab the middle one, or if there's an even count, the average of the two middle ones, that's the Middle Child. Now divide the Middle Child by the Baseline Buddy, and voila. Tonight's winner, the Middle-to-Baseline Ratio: 1.26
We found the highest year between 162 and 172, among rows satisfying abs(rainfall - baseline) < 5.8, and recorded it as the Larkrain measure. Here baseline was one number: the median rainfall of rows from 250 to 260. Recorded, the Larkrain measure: 171 yr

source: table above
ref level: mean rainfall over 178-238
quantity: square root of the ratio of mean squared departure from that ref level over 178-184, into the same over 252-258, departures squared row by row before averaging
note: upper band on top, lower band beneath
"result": 3.2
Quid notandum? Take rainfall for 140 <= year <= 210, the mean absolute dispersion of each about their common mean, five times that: 38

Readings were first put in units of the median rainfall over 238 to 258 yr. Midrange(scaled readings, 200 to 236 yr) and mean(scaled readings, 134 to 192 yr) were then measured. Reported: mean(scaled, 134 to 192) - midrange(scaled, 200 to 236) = 0.13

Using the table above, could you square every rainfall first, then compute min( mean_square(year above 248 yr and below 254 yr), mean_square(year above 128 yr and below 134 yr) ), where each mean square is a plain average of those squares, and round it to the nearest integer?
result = 1967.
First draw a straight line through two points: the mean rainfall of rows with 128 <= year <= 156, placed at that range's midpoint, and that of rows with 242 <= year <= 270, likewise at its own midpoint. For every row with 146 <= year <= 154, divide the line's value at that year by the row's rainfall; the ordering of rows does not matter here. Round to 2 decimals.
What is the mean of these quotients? 1.07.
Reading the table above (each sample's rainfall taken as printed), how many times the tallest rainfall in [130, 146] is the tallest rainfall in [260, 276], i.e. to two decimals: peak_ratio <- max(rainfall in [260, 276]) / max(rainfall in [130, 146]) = 0.88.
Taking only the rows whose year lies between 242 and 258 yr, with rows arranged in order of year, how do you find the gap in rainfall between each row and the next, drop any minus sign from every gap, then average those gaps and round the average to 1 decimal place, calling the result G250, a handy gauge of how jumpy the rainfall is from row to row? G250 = 2.1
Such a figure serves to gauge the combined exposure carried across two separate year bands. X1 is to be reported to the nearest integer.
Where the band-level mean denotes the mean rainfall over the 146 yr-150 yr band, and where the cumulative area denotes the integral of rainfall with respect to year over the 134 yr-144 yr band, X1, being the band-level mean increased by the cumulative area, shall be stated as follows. 592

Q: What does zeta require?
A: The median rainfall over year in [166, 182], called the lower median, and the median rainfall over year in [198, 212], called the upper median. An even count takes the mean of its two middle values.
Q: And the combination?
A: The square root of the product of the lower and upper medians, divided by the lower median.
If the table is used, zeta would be 0.89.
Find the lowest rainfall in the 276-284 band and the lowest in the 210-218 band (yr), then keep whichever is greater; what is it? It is 45.7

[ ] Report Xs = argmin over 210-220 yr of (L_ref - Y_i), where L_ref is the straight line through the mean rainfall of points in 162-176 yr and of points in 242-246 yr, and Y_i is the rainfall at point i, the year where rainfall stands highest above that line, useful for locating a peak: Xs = 219 yr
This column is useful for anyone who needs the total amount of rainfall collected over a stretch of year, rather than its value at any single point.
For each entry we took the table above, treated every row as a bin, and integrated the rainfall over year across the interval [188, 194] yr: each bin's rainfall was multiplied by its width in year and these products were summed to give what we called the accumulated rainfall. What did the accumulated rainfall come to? 176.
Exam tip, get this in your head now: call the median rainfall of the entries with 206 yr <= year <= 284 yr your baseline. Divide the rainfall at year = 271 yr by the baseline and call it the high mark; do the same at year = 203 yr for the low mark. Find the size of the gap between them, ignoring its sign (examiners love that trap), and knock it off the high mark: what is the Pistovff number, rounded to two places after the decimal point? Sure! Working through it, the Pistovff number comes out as 0.76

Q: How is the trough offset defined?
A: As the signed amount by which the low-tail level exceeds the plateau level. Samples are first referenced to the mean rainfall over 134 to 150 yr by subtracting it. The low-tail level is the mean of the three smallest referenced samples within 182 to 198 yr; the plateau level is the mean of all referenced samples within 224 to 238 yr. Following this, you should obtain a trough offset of -21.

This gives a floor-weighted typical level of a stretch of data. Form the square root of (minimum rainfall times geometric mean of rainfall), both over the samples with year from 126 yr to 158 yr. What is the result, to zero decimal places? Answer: 48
